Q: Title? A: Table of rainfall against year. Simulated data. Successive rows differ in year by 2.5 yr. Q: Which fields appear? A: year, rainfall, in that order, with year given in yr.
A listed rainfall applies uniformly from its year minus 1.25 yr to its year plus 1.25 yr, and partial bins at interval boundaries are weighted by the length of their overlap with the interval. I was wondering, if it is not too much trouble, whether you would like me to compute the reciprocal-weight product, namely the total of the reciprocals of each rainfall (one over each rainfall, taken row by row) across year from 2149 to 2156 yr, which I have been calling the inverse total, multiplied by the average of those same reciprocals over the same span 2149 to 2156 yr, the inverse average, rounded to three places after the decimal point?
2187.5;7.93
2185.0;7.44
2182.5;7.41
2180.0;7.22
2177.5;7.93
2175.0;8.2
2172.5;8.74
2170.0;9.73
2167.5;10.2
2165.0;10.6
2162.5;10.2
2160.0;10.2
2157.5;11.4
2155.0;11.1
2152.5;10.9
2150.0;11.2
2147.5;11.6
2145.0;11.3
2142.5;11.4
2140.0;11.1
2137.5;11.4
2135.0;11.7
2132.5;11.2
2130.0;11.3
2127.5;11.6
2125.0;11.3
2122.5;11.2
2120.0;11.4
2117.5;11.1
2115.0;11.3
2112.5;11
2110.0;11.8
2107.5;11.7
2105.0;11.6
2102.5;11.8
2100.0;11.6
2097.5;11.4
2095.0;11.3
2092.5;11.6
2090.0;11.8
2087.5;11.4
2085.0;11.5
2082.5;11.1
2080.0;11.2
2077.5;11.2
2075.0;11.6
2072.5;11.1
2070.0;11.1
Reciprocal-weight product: 0.025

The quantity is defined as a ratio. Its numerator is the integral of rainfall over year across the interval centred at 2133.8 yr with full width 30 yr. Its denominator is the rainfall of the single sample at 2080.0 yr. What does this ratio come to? 30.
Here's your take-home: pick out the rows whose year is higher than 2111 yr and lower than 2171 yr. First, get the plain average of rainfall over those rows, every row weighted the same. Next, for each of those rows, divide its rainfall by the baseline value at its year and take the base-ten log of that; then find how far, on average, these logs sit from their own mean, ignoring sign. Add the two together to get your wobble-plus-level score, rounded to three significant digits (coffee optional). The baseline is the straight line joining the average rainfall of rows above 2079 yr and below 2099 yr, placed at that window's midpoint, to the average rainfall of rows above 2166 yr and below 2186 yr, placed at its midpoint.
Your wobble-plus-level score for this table 11.1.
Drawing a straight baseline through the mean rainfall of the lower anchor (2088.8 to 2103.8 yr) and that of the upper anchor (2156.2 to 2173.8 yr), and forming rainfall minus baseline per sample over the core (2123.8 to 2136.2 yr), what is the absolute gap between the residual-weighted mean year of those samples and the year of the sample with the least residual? 5.9 yr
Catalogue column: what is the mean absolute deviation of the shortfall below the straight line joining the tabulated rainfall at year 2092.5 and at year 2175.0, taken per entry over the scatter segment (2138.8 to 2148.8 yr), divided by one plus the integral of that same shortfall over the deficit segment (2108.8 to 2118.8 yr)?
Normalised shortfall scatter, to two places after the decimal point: -0.04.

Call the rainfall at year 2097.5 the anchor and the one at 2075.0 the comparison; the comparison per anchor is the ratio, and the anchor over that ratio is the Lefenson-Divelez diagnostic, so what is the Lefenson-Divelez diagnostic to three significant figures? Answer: 11.2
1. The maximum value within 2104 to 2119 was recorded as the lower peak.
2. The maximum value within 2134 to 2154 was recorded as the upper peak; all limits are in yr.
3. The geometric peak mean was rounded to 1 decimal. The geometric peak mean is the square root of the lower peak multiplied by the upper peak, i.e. 11.7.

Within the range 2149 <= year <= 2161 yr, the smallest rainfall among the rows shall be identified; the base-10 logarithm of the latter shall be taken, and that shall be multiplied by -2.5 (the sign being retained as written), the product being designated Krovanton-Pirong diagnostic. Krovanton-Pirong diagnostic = -2.52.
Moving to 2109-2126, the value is -2.60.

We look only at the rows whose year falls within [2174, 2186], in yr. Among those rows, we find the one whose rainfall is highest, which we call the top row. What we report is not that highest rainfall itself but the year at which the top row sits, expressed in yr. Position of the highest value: 2175.0 yr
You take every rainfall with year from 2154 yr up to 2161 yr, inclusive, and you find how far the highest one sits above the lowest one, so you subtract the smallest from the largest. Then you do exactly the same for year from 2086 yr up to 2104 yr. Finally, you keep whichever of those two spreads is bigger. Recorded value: 1.20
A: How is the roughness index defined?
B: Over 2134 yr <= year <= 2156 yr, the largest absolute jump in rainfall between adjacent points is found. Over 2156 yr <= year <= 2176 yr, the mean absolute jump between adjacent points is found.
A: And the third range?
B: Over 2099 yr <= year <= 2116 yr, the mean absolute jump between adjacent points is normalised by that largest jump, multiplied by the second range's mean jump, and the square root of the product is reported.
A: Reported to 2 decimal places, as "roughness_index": 0.64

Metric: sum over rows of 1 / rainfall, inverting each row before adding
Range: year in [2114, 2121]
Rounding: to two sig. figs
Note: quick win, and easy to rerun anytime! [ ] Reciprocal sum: 0.27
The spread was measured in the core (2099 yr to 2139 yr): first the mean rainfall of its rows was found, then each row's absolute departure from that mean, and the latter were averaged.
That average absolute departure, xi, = 0.217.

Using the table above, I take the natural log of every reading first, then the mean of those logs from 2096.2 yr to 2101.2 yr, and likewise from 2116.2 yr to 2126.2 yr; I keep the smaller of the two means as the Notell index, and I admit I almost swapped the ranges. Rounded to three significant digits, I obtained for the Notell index 2.42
